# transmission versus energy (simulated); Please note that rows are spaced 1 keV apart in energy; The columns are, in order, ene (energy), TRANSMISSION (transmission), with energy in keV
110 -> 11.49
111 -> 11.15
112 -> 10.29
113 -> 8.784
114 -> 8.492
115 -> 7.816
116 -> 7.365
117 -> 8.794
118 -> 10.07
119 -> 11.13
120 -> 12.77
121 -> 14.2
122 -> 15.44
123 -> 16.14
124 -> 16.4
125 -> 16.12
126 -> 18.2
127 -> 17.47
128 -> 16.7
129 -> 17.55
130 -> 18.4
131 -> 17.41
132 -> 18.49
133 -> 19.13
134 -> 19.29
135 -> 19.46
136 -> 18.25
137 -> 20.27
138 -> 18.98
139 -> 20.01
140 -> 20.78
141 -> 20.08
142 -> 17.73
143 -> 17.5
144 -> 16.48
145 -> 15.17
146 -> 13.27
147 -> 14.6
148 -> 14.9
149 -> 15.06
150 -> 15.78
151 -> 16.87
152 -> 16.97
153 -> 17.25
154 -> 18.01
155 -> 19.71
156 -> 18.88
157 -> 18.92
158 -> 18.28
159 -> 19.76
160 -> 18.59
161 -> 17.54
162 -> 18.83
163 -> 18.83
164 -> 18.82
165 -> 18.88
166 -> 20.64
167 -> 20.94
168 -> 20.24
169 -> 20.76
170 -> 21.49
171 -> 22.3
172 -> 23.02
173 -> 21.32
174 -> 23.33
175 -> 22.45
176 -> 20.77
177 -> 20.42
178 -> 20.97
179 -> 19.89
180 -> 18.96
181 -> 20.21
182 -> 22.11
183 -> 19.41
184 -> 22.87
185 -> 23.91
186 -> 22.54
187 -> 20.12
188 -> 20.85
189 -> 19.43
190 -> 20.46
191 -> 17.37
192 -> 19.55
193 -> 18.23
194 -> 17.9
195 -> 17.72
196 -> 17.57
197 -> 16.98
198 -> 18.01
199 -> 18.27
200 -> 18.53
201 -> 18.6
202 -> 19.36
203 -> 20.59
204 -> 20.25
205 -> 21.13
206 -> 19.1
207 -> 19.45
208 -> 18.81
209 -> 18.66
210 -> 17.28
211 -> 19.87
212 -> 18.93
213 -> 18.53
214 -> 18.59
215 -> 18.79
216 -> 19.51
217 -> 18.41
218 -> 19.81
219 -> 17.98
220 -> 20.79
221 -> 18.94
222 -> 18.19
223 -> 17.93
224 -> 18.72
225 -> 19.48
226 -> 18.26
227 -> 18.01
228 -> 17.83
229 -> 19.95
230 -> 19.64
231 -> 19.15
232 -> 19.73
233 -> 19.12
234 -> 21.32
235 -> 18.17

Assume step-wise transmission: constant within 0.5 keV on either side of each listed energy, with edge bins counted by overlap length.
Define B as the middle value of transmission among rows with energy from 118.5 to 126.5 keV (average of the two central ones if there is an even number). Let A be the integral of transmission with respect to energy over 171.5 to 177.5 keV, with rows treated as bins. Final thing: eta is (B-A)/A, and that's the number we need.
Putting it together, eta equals -0.88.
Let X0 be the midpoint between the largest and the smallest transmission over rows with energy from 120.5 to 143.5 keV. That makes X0 17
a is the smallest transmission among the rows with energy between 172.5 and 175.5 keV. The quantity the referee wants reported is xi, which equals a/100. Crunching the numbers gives 0.213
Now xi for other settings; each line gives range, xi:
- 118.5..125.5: 0.111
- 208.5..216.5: 0.173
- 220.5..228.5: 0.178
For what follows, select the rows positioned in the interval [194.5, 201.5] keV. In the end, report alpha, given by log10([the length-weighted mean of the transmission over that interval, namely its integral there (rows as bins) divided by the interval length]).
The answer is 1.25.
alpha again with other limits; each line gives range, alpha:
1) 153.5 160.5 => 1.28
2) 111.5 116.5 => 0.93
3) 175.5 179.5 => 1.31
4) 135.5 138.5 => 1.28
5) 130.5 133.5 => 1.26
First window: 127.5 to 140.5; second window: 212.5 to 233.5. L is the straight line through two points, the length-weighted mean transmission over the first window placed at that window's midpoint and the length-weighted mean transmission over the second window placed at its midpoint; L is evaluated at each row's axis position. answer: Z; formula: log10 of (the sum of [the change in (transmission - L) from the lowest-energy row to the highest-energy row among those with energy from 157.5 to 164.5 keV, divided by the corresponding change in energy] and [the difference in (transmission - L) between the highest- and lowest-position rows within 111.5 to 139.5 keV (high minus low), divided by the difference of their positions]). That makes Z -0.3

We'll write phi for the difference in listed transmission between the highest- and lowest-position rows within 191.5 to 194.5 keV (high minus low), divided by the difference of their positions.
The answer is -0.8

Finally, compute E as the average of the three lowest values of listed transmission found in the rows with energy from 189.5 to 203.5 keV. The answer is 17.3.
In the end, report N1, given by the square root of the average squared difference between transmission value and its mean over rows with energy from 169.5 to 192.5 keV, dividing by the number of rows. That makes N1 1.6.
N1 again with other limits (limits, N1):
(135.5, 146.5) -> 2.2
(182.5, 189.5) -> 1.7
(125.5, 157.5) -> 1.8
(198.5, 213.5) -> 1.0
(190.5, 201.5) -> 0.7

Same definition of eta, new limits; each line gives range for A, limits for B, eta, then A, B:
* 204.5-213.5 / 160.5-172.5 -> -0.88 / 172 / 20.4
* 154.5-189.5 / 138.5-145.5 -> -0.98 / 716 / 17.7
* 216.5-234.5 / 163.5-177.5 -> -0.94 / 343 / 20.9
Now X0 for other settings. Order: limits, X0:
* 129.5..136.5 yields 18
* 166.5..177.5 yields 22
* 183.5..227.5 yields 20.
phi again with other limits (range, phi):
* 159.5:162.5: 0.1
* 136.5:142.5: -0.5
